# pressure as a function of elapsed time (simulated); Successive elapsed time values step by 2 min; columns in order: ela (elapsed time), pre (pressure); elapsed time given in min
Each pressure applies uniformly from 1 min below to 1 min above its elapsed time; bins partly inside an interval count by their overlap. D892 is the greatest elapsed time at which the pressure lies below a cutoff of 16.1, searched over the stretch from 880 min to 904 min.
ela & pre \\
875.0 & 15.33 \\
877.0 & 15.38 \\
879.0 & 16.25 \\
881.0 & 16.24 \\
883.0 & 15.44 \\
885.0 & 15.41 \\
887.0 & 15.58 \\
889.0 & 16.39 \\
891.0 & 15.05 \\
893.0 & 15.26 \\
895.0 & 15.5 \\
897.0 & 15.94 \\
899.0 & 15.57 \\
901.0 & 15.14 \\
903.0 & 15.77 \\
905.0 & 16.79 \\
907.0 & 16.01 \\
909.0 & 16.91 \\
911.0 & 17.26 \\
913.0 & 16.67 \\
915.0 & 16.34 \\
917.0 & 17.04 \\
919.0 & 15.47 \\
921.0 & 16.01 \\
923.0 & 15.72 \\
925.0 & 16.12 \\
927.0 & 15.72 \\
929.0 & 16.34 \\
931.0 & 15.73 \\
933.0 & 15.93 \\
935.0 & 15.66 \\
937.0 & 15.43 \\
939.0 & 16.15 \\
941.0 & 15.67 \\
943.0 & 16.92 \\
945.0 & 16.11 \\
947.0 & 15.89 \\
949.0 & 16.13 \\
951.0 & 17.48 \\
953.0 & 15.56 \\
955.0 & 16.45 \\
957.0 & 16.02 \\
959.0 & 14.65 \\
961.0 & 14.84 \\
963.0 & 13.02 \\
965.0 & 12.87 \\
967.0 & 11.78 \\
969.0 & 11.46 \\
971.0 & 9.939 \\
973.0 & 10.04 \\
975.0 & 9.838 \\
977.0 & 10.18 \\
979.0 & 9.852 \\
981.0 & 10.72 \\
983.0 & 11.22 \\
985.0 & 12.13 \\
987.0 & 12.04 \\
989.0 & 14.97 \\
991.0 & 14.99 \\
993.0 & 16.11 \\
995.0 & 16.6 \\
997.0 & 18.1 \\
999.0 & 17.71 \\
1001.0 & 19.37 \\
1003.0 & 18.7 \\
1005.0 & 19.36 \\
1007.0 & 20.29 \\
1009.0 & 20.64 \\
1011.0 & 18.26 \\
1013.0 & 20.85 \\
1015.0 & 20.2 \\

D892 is 903.0 min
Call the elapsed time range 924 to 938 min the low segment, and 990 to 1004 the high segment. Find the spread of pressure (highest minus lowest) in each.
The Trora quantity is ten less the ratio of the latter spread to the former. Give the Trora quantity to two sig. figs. 5.2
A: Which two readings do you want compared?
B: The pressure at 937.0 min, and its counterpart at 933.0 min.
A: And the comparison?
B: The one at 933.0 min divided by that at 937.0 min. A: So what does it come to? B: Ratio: 1.03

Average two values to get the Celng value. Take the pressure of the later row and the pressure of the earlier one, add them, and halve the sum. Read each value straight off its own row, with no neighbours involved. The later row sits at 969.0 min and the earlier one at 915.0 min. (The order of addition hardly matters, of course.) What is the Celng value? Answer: 13.9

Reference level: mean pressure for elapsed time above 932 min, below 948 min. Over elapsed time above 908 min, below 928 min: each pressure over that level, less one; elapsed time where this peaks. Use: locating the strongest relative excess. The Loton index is 911.0 min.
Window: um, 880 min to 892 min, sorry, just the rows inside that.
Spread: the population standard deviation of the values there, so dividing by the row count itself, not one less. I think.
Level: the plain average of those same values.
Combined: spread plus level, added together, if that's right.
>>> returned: 16.2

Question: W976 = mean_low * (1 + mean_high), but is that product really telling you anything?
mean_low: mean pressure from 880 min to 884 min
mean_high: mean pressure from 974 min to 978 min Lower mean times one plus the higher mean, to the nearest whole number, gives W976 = 174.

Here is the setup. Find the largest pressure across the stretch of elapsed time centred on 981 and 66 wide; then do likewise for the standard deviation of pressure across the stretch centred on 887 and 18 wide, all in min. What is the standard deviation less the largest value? -20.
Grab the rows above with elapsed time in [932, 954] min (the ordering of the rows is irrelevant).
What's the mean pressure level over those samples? 16.1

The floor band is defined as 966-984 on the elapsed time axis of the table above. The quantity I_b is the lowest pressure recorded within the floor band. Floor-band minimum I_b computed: 9.838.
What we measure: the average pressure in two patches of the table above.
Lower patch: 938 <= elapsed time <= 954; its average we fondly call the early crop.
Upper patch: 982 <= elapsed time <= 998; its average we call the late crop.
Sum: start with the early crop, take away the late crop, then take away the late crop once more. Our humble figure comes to -13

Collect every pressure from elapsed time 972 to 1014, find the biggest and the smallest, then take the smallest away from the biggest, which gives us 11.0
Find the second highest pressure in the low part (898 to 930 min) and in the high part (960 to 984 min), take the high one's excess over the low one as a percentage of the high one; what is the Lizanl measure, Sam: -31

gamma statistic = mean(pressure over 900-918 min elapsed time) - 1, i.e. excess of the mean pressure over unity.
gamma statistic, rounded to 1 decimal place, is 15.4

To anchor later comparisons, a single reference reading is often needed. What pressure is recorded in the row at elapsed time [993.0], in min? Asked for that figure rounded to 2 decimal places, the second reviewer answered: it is 16.11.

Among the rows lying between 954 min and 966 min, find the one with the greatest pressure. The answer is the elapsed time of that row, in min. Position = 955.0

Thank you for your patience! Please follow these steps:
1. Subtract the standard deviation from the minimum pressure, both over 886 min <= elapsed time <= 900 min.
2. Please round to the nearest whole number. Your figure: 15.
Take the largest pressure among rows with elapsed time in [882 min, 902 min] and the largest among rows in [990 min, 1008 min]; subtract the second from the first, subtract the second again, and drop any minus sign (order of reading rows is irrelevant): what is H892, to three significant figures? 24.2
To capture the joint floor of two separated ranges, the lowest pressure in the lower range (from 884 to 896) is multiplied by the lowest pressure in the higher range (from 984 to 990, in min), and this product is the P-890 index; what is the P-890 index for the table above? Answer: 181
